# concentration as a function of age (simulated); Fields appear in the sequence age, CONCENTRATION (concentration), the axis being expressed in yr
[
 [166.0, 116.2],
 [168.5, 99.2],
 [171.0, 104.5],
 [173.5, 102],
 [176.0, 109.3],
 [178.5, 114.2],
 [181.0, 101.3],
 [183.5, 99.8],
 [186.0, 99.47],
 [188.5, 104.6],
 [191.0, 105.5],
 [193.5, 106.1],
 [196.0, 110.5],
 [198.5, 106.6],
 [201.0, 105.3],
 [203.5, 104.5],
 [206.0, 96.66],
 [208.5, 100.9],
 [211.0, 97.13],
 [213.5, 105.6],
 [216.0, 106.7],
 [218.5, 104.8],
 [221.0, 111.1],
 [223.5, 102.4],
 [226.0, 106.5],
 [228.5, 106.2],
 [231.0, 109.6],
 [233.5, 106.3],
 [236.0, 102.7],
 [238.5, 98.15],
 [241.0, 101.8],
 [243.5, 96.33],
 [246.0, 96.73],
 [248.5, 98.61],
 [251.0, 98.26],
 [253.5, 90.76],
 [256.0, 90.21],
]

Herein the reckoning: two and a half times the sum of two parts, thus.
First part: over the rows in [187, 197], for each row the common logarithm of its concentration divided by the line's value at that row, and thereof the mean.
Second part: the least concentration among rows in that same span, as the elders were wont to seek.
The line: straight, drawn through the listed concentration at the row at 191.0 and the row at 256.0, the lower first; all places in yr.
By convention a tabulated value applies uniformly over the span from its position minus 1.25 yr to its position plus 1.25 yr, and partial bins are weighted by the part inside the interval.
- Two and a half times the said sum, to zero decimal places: 262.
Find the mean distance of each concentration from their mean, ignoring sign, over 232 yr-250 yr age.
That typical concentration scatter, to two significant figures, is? 3.0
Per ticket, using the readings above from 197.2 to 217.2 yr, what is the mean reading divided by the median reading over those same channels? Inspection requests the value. 0.981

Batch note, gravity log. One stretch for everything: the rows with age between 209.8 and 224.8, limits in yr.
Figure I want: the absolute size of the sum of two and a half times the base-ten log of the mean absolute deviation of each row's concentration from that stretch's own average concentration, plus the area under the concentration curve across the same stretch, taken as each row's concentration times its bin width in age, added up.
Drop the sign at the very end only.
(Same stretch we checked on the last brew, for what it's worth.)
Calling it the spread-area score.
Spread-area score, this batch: 1571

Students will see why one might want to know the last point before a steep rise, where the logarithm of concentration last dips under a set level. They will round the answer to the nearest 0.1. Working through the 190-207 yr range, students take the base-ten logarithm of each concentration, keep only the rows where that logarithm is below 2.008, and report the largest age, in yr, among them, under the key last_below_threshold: 206.0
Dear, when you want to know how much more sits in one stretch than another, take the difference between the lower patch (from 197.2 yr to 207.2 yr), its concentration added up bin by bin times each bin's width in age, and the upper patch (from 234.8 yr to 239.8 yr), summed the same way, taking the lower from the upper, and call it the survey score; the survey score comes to -531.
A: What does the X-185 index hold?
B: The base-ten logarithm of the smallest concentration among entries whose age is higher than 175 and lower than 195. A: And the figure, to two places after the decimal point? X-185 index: 2.00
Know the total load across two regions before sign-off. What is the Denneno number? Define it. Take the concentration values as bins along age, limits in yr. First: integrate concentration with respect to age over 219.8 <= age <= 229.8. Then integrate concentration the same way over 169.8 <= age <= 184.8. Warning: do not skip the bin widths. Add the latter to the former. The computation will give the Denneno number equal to 2643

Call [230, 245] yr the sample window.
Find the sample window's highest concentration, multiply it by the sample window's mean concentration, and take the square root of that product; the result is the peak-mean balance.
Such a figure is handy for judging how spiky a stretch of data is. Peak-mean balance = 106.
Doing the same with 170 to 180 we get 111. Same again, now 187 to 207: 108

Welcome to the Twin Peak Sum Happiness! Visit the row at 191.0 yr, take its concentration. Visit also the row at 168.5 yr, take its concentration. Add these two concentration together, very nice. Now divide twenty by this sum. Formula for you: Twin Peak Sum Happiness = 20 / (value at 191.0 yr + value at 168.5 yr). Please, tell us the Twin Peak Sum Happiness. 0.0977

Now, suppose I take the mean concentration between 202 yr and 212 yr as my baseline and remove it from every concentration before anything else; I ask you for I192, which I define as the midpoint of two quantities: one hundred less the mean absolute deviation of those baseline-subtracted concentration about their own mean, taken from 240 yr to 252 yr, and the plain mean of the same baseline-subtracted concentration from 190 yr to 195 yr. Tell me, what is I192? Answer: 52.3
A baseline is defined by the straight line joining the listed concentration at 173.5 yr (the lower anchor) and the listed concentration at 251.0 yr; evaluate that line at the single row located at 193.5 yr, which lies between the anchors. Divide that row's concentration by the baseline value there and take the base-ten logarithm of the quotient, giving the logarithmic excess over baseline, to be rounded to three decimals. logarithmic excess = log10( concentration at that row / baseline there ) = 0.021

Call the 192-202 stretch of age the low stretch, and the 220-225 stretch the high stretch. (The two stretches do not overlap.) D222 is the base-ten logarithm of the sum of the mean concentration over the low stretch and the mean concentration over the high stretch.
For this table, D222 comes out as 2.330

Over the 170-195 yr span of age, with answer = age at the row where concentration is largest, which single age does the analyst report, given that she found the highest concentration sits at 178.5 yr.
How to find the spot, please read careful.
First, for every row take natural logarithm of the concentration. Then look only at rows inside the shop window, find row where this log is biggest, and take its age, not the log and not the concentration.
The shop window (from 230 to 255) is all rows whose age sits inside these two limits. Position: 231.0 yr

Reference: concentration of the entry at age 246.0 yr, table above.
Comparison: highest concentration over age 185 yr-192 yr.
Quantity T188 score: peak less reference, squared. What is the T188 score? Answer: 77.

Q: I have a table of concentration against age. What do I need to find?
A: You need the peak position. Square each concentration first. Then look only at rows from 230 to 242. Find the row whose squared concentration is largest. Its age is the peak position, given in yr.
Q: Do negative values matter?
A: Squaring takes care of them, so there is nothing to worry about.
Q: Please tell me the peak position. 231.0 yr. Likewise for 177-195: 178.5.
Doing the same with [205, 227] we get 221.0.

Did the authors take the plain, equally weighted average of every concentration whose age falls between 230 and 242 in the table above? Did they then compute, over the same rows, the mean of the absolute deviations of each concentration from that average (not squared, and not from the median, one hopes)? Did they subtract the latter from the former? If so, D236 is 100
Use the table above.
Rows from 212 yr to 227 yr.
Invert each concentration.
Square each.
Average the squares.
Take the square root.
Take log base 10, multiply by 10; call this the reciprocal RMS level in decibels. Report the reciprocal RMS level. -20.3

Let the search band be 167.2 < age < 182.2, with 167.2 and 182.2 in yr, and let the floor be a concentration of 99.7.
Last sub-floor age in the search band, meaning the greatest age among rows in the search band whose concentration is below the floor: 168.5 yr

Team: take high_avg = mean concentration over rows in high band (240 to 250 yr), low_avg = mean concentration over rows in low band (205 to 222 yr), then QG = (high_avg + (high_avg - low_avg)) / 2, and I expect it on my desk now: 47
